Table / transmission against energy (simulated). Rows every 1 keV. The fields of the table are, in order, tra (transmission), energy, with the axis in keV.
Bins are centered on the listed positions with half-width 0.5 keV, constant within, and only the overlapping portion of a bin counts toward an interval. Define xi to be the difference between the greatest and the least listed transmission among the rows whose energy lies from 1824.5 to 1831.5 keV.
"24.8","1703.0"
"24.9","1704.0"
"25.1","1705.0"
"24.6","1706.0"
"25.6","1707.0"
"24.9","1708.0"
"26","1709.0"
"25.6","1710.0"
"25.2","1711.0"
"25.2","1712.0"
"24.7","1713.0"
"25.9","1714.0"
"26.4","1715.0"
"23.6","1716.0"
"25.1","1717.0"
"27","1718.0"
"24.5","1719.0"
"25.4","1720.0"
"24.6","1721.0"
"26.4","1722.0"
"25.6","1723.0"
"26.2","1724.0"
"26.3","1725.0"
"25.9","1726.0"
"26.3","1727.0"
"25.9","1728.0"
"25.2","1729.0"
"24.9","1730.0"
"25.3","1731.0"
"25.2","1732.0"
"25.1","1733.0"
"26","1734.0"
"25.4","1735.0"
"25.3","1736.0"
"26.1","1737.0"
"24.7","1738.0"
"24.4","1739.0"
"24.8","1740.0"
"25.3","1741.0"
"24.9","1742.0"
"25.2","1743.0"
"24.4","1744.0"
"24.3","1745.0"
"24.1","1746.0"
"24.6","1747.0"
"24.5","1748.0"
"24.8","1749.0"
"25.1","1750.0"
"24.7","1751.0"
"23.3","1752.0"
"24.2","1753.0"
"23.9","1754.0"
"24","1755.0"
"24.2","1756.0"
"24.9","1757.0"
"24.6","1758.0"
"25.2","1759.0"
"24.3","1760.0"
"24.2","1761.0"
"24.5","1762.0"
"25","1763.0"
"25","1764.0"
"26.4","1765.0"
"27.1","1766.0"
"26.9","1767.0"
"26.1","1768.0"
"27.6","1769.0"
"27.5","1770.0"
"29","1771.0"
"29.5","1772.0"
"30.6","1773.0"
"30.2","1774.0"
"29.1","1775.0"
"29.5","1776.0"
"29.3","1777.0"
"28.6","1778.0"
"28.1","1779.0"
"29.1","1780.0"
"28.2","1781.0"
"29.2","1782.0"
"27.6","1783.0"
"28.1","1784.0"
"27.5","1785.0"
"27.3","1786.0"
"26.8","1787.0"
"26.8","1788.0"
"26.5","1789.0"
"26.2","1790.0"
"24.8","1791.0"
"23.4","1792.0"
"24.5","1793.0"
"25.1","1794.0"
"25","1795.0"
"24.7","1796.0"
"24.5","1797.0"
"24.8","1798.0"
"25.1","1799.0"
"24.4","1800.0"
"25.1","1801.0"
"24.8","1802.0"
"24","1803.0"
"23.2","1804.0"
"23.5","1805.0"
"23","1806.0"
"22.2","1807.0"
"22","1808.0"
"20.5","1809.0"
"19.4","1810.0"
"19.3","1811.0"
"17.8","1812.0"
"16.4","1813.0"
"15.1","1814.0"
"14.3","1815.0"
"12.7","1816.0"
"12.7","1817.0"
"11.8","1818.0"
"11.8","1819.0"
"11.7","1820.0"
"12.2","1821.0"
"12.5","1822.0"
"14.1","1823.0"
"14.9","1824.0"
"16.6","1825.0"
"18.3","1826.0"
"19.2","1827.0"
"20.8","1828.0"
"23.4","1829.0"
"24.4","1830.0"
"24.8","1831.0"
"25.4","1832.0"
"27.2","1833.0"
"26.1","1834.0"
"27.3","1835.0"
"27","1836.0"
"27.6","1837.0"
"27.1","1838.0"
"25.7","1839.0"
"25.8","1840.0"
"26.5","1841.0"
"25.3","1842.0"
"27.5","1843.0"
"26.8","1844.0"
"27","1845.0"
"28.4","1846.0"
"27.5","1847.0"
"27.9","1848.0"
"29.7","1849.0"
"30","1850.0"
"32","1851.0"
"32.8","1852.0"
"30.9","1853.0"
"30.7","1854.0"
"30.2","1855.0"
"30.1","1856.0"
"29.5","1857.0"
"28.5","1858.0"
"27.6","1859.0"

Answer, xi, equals 8.2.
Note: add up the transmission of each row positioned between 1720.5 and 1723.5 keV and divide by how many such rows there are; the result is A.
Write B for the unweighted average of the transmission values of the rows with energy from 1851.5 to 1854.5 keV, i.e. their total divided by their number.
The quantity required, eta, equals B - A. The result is 6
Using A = 25.5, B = 31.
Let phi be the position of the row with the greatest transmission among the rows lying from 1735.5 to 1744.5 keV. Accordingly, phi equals 1737.0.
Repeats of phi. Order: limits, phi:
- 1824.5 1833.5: 1833.0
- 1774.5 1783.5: 1776.0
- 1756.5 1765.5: 1765.0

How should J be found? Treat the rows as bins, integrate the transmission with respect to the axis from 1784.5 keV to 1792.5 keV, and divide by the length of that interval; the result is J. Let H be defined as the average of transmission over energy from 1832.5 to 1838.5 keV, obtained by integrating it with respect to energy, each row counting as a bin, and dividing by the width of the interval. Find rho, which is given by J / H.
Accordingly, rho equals 0.97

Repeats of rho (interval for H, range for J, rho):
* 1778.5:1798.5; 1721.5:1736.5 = 0.97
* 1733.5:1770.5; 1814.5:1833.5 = 0.69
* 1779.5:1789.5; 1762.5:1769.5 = 0.95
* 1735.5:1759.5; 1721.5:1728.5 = 1.06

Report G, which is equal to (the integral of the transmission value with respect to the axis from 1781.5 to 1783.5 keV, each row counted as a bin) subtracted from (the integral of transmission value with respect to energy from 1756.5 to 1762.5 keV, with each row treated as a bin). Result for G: 91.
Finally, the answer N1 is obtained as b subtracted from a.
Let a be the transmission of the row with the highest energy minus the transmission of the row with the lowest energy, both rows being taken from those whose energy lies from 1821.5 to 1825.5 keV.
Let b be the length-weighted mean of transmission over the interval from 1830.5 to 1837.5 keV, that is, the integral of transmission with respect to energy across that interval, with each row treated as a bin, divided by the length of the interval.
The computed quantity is -22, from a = 4.1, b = 26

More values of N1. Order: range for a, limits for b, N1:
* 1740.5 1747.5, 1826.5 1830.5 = -23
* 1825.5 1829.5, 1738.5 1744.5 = -20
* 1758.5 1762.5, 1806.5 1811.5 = -21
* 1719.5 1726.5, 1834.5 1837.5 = -27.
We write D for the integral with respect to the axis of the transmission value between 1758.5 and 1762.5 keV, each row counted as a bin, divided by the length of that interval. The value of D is 25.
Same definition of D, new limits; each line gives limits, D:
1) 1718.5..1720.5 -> 25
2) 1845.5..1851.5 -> 29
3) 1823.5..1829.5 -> 19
